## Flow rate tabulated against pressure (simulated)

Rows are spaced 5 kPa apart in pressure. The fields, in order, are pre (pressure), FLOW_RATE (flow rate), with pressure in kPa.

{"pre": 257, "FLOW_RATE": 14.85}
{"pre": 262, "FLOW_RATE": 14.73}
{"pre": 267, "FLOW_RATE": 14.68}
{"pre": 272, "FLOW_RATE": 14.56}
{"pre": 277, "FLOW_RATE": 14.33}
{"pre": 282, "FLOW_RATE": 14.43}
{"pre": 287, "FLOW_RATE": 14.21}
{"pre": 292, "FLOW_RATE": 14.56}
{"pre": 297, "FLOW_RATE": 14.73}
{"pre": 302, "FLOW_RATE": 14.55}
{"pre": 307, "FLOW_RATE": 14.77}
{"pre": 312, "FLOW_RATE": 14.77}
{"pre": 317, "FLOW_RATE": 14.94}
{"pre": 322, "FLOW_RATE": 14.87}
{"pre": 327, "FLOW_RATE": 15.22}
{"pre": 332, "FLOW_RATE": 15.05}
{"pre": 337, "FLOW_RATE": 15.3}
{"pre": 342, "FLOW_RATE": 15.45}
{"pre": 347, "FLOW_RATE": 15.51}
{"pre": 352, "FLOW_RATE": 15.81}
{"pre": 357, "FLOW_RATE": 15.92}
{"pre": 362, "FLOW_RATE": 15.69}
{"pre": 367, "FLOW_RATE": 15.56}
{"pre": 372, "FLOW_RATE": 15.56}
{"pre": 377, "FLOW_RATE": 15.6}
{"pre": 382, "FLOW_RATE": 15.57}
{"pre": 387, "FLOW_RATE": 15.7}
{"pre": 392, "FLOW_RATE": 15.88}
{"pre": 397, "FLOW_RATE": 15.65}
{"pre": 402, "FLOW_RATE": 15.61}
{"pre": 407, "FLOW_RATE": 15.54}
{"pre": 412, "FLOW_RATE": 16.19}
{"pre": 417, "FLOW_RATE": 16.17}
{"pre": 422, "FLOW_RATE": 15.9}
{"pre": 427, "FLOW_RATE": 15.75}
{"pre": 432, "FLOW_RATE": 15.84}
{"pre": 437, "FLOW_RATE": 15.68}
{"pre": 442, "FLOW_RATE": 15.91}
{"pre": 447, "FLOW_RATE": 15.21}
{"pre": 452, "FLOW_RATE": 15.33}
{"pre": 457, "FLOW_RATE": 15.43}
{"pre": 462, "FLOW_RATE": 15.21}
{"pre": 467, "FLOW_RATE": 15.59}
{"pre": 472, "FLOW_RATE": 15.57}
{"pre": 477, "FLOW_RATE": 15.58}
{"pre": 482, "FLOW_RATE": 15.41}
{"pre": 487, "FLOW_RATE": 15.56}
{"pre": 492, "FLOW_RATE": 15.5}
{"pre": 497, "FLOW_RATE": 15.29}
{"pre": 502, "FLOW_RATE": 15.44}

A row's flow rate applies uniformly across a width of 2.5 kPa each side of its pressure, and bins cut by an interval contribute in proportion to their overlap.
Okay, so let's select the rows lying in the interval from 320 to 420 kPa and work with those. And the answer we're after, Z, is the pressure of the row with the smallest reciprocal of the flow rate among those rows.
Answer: 412 kPa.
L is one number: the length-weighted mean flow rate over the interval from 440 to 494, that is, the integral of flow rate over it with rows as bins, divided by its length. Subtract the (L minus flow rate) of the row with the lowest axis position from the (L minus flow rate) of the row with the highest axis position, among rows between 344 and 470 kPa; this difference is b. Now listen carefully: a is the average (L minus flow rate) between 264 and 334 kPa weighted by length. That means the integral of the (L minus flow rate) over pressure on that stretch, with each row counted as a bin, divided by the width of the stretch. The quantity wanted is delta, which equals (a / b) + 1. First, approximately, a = 0.8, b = -0.1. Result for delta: -8.9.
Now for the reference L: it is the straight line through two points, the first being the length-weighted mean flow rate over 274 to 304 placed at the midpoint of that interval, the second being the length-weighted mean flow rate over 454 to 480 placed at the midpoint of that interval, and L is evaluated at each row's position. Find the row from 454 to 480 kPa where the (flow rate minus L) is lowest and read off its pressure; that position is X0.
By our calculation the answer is 462 kPa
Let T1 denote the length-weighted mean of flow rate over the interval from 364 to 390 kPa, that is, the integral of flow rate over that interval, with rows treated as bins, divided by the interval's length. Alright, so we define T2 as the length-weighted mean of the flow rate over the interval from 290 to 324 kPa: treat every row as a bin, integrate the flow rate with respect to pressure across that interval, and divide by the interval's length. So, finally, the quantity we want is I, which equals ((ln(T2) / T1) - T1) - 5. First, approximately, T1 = 15.6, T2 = 14.7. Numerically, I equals -20.43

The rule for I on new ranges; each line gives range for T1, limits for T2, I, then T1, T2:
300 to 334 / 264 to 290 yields -19.70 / 14.9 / 14.4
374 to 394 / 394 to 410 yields -20.50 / 15.7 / 15.6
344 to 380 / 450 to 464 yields -20.49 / 15.7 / 15.3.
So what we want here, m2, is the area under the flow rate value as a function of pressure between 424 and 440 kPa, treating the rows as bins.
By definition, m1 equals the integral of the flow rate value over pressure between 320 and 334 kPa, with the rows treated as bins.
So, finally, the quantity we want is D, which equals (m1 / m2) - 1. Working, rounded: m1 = 211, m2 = 252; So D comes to -0.16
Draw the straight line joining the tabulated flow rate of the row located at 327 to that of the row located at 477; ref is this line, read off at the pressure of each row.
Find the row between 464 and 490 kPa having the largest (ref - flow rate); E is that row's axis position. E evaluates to 482 kPa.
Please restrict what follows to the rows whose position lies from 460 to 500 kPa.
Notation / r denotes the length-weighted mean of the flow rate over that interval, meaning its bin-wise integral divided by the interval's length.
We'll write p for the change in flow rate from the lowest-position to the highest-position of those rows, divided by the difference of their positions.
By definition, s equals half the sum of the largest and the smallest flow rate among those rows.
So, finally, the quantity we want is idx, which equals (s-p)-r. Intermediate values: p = 0.002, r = 15.5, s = 15.4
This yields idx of -0.07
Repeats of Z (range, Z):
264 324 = 317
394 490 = 412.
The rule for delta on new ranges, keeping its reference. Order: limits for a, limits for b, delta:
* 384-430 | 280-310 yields 2.0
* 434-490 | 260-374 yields 1.0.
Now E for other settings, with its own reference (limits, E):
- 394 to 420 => 407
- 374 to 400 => 382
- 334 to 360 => 337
